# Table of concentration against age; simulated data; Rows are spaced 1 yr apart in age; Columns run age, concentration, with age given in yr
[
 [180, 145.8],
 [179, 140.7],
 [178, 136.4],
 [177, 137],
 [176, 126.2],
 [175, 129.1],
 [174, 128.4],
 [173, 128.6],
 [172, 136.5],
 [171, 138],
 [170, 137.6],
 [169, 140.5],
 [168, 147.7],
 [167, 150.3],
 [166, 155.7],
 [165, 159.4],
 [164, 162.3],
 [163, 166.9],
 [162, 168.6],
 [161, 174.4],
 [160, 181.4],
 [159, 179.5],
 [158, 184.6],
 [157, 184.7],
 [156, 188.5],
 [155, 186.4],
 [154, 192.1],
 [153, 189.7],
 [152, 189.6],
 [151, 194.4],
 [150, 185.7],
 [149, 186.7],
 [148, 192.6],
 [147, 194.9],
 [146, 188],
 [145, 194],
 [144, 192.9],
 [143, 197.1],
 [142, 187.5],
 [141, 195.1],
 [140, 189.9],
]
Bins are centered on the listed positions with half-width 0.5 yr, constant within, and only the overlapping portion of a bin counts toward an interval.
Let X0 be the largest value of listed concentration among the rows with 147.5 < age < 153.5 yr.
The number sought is 194.4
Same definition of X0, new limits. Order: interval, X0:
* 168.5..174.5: 140.5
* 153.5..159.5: 192.1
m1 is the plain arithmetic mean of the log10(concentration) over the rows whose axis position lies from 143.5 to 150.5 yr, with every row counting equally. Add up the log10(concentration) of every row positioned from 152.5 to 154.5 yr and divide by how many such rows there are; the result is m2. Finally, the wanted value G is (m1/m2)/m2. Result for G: 0.438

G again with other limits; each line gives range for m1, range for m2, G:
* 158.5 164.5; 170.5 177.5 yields 0.497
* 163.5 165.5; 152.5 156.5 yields 0.426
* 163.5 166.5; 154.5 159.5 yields 0.429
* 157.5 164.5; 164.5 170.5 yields 0.475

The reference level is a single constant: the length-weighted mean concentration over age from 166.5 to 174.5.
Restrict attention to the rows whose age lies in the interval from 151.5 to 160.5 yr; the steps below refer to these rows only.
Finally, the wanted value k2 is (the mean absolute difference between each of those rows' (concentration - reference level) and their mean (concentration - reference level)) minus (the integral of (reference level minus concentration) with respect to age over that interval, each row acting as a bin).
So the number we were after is 434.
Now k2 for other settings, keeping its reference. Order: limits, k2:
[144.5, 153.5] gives 473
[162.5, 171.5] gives 121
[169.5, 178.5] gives -44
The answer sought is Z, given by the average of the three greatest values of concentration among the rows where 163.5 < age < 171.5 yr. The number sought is 159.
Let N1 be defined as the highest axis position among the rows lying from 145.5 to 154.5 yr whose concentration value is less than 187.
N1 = 150 yr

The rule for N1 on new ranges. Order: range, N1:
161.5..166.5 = 166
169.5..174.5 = 174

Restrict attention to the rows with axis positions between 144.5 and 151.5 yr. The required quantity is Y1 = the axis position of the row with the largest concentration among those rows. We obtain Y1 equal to 147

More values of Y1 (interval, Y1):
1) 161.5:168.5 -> 162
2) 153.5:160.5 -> 154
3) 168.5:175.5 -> 169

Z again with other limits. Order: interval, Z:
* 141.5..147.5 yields 195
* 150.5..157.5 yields 192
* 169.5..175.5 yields 137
